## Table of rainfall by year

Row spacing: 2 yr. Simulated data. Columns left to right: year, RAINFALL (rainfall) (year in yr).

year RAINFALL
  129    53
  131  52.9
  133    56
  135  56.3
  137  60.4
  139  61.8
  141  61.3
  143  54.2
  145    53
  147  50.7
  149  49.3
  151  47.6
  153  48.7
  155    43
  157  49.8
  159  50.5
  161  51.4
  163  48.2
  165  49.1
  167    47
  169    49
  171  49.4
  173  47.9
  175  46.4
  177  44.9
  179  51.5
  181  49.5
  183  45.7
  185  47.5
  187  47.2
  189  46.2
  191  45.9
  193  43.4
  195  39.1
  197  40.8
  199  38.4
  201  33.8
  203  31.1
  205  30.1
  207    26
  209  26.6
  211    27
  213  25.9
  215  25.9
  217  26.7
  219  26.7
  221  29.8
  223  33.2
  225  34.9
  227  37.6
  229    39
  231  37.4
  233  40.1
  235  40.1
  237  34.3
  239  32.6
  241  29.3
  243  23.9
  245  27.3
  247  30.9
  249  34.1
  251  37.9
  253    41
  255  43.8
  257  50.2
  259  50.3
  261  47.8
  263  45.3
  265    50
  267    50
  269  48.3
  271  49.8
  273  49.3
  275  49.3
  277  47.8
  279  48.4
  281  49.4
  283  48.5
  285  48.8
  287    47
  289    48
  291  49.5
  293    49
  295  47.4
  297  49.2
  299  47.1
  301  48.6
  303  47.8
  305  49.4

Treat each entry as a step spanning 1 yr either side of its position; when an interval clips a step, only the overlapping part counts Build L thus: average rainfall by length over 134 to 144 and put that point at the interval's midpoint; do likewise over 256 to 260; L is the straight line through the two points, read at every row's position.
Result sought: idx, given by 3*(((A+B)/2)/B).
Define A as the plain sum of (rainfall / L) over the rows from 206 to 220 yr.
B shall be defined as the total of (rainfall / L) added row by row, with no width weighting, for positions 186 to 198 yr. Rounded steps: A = 3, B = 4.8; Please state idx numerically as 2.6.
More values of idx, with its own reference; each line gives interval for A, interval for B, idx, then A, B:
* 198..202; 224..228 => 2.9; 1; 1.4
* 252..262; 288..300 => 2.6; 5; 6.1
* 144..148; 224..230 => 2.8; 2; 2.1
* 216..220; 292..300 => 1.9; 1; 4.1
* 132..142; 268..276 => 3.4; 5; 4.0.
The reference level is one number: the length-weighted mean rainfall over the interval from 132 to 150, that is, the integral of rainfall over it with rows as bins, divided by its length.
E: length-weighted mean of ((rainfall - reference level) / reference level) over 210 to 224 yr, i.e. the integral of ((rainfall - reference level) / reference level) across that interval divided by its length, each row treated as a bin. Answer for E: -0.50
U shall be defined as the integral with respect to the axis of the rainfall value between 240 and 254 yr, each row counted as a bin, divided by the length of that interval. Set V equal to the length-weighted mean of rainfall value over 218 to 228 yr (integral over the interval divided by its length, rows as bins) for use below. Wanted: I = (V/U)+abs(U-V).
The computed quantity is 1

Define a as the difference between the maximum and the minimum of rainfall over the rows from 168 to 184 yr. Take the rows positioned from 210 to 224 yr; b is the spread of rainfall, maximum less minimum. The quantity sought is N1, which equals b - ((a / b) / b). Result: 7.2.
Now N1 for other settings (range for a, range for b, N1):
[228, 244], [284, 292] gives -0.1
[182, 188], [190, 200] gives 7.5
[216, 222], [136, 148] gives 11.1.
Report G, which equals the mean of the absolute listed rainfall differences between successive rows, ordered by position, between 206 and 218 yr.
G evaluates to 0.6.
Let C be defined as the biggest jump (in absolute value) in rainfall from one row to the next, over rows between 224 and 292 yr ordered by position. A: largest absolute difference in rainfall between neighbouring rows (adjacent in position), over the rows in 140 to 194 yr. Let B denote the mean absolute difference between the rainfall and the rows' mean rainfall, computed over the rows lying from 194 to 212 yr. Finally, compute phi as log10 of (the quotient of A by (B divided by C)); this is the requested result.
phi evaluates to 0.97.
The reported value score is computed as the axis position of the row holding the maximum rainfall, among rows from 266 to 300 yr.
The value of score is 267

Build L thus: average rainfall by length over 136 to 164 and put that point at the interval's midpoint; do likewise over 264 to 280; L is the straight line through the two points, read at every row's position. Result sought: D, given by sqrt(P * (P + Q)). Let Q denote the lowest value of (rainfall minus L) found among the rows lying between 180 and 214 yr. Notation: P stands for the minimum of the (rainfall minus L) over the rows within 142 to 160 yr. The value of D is 17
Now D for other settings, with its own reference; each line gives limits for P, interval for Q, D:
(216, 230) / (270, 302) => 25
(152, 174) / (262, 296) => 11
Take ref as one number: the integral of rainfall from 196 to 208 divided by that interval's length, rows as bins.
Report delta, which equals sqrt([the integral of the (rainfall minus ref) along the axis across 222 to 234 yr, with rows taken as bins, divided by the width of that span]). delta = 1.9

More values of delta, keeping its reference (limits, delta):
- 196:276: 1.9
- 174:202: 3.3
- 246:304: 3.7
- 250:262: 3.4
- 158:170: 4.0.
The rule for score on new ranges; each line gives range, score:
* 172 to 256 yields 179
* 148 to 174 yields 161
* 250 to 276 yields 259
